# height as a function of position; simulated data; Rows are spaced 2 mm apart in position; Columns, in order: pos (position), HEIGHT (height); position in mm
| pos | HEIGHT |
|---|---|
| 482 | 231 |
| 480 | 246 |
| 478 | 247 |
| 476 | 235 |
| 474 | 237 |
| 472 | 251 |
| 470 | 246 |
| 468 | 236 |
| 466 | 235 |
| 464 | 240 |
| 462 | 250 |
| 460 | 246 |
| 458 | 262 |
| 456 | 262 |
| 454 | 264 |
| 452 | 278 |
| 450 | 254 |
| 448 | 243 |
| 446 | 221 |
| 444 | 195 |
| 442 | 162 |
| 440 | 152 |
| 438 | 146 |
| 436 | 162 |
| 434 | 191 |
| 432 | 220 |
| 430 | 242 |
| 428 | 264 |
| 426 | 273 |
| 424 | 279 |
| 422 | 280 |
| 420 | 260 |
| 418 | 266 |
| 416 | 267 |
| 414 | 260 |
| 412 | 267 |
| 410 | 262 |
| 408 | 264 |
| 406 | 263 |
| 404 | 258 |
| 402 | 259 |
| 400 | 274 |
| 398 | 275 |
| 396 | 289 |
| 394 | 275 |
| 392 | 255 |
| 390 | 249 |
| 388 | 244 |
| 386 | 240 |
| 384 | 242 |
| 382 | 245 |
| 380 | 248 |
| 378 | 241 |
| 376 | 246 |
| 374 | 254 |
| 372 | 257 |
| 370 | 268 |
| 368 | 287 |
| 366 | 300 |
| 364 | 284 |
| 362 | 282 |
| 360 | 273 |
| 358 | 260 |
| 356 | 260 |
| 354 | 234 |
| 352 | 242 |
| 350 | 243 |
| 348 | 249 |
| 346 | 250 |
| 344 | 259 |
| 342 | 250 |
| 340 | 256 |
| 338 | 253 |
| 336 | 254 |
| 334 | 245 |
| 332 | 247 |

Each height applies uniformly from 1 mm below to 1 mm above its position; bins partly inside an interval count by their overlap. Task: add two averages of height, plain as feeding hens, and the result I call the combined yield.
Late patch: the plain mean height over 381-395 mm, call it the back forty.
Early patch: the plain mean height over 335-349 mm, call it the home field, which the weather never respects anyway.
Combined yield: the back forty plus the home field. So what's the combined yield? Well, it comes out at 503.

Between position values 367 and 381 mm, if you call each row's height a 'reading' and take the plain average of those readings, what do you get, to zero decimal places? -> 257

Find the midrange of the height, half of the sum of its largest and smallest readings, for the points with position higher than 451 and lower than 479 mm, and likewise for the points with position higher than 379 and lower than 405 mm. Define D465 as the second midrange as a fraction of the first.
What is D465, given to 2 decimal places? 1.03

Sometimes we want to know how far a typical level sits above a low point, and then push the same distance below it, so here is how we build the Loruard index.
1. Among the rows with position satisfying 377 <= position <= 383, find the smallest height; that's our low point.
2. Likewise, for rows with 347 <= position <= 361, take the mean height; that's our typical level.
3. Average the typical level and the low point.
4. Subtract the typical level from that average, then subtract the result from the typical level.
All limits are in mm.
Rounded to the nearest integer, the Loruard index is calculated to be 257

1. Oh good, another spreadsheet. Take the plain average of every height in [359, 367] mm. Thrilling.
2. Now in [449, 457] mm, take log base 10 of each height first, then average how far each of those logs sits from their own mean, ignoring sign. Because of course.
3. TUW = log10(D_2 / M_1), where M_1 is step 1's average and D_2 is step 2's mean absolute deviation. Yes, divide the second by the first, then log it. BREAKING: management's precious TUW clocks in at -4.42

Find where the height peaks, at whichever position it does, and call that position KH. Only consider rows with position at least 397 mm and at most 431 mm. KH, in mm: 422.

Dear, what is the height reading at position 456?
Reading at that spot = 262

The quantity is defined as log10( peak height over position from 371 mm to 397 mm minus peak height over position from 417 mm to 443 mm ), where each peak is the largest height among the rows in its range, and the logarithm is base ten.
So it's 1.0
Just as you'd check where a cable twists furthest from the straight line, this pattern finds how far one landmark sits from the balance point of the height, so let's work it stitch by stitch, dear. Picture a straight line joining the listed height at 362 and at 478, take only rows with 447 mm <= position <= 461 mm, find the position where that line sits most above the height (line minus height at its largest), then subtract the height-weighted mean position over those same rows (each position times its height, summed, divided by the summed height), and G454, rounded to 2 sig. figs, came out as -6.0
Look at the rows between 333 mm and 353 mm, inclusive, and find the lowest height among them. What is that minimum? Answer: 242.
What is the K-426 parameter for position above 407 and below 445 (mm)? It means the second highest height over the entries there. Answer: 279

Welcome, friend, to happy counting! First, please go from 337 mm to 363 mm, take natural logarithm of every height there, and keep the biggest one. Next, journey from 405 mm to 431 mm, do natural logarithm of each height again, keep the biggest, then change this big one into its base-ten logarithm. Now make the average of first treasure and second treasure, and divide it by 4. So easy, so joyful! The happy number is 0.799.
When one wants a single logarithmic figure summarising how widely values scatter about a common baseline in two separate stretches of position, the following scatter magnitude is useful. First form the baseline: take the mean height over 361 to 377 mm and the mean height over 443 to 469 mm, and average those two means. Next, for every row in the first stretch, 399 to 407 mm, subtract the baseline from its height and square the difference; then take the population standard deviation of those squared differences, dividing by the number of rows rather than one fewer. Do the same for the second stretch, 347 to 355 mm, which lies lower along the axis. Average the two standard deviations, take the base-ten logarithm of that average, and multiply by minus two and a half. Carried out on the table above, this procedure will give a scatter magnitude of -5.39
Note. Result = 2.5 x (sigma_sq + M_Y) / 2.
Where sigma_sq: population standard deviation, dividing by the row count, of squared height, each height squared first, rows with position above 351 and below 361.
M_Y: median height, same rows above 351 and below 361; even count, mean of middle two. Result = 9162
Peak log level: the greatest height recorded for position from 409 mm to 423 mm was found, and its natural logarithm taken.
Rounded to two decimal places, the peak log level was 5.63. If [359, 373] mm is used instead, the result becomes 5.70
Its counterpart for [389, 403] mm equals 5.67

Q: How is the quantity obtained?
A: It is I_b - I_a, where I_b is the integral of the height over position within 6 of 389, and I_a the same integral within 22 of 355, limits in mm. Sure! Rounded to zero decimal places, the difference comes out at -8402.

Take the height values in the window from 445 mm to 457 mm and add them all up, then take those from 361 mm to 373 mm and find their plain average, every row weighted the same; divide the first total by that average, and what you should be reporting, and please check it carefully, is 5.4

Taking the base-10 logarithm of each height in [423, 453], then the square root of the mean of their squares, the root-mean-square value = 2.33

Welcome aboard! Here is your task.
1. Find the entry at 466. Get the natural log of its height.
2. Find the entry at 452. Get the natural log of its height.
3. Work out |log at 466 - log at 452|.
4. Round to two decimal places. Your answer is 0.17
